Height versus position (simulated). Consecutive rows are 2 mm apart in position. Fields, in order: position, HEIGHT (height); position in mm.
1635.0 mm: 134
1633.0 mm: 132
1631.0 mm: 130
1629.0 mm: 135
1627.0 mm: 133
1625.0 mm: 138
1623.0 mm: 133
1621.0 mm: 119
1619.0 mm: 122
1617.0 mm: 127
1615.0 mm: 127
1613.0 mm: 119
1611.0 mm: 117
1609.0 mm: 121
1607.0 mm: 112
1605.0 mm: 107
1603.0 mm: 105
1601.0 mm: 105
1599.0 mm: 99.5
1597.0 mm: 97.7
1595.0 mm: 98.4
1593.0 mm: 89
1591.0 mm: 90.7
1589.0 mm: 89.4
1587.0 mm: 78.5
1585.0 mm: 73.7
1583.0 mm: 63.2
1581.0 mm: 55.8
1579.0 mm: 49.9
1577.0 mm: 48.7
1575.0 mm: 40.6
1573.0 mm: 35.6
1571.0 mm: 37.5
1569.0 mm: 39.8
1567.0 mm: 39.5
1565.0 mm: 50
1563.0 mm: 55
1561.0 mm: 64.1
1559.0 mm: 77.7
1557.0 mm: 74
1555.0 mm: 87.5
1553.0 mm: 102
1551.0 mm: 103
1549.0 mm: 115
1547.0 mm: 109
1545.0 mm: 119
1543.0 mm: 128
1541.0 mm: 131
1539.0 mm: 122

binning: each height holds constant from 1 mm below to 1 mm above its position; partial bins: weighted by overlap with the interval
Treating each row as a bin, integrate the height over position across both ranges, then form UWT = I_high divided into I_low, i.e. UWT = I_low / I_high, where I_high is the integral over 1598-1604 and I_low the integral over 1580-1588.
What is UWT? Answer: 0.88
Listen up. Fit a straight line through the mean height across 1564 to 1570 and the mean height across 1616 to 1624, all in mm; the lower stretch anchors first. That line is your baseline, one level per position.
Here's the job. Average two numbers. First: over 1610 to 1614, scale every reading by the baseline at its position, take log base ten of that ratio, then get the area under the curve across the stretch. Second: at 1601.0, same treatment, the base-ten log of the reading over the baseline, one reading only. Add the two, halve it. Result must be 0.06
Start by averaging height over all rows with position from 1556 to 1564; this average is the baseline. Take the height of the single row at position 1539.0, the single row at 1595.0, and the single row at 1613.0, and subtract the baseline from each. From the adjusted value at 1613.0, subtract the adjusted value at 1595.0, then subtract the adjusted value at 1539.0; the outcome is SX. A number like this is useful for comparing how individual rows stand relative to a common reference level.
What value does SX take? -34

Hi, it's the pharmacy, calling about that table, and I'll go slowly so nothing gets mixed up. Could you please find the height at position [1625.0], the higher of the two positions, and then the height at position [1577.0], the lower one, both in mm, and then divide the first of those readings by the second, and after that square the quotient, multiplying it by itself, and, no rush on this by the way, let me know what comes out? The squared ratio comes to 8.0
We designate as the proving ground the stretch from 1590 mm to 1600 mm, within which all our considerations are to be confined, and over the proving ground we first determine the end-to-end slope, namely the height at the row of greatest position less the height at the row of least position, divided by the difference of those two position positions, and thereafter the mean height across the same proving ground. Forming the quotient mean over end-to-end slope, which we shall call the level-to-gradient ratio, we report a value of 86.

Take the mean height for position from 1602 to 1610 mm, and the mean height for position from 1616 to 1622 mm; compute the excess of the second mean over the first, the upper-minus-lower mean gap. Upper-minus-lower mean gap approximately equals 11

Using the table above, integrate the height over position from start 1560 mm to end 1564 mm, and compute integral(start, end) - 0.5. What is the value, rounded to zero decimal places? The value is 238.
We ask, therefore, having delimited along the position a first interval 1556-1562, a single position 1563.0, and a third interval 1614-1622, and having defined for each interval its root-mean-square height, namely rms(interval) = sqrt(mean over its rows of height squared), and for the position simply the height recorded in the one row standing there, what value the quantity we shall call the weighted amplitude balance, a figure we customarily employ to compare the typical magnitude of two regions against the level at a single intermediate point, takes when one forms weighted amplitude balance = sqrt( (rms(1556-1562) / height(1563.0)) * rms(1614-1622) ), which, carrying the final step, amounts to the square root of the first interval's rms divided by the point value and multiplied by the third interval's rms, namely 13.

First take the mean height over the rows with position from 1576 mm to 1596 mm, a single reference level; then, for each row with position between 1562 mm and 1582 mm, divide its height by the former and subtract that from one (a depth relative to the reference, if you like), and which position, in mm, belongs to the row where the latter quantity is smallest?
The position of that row 1581.0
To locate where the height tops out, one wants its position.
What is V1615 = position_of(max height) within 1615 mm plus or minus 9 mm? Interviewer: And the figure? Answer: 1623.0 mm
